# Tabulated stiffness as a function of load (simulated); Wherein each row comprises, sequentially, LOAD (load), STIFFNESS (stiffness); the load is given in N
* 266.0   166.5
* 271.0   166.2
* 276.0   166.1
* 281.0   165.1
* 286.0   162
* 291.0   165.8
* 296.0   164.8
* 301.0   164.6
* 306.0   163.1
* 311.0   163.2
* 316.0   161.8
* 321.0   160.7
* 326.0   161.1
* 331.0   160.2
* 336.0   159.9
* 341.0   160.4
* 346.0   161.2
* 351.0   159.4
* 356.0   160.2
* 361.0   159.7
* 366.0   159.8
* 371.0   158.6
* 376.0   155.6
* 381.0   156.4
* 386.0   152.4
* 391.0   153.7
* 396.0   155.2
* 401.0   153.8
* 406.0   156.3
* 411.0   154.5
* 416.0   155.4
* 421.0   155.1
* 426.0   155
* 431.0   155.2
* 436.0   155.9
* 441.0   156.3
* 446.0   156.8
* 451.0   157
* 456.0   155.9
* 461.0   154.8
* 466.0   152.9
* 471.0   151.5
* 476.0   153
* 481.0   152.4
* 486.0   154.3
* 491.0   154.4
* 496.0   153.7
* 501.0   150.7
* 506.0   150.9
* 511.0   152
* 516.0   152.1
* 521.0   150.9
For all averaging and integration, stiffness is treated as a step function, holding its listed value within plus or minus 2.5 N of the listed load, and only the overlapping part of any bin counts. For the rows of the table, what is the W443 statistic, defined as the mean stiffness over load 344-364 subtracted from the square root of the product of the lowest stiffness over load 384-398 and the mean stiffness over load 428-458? -6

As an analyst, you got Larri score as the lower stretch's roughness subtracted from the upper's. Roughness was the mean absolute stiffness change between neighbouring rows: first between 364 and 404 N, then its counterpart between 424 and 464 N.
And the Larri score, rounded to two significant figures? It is -1.3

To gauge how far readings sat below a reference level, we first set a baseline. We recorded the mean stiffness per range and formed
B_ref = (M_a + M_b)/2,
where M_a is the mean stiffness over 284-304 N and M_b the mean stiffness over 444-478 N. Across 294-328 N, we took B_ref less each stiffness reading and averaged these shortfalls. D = -3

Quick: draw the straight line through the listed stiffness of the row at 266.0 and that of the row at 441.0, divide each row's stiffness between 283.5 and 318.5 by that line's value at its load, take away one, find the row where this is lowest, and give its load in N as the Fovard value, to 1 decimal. 286.0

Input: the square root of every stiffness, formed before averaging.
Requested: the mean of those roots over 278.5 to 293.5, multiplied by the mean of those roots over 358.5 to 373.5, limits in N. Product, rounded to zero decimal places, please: 162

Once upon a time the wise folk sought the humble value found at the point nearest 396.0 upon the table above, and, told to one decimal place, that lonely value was 155.2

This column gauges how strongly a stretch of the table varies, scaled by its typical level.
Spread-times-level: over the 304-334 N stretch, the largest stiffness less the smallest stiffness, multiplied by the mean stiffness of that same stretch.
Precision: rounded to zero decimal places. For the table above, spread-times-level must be 485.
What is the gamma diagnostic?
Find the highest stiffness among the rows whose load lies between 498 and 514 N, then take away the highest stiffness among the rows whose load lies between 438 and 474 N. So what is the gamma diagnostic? -5.0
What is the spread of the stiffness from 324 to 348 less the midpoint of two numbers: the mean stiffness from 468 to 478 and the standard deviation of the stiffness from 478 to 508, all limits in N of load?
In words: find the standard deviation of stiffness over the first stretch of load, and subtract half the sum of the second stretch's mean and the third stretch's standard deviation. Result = -76.4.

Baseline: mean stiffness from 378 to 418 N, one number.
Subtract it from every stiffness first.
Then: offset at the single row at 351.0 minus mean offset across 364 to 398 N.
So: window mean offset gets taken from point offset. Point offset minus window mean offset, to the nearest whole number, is 3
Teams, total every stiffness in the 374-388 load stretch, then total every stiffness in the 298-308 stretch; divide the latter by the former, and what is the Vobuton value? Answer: 0.71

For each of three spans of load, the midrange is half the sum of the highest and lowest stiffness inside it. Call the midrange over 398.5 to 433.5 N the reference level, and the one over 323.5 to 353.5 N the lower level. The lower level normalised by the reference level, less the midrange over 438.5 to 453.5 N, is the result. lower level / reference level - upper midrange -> -156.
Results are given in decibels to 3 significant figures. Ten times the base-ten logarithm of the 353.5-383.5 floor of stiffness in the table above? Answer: 21.9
